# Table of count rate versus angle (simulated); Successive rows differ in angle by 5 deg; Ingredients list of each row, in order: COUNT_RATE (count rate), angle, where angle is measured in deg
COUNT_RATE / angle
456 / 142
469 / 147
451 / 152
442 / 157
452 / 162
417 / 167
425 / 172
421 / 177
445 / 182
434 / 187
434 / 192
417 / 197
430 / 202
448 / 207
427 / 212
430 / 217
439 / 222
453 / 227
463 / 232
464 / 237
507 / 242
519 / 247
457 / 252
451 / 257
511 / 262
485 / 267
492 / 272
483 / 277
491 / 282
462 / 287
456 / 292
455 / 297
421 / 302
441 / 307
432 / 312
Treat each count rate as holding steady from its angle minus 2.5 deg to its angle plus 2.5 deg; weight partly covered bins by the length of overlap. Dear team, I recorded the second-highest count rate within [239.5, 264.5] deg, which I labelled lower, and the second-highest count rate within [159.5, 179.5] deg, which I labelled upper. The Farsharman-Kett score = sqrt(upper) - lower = -490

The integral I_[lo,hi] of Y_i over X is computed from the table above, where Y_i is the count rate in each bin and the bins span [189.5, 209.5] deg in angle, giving 8645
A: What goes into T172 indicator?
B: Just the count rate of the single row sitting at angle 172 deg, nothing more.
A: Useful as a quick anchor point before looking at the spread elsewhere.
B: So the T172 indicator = 425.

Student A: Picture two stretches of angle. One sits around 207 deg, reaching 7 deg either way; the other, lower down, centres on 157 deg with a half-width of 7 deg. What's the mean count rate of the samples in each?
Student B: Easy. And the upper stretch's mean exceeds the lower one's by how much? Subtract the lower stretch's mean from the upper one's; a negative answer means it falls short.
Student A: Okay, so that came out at -13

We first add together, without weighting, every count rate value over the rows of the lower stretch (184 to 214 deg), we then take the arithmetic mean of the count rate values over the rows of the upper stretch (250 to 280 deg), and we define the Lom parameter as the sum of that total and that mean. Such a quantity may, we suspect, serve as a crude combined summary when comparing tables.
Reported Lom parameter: 3070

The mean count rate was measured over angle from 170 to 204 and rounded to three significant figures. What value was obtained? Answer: 429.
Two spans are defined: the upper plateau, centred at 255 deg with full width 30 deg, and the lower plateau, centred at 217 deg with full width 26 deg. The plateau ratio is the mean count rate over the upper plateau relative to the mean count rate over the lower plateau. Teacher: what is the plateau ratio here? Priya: 1.11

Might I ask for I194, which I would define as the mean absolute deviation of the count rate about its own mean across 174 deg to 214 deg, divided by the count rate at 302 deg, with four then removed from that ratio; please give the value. -3.980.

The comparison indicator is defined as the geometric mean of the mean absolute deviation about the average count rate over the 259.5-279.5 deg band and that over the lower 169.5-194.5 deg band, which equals 8.0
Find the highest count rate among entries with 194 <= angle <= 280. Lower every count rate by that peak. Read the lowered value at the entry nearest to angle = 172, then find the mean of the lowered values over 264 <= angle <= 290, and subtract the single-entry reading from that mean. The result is 58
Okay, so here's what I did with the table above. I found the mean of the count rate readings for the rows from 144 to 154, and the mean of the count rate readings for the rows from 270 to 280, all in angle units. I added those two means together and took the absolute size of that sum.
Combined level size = 948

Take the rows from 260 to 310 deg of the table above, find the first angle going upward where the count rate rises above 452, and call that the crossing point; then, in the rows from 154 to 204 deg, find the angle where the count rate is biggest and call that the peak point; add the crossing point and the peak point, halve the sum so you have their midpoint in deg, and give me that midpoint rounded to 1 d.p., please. 212.0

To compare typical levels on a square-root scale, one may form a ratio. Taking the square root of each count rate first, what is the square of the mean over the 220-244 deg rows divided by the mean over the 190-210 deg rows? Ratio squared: 1.08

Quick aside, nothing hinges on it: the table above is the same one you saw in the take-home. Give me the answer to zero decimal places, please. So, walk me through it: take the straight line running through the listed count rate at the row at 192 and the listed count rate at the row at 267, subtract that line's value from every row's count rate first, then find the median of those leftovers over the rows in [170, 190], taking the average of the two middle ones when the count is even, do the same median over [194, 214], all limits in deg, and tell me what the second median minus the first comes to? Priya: -20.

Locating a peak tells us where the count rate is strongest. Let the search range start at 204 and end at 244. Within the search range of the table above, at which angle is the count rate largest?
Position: 242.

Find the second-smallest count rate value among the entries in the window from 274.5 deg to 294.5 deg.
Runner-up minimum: 462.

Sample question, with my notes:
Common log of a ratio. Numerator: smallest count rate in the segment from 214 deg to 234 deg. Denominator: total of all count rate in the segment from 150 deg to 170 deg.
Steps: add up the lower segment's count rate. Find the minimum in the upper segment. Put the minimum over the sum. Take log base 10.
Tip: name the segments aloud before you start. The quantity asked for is -0.613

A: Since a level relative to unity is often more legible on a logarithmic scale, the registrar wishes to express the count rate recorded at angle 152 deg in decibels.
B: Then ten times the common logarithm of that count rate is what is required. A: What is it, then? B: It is 26.5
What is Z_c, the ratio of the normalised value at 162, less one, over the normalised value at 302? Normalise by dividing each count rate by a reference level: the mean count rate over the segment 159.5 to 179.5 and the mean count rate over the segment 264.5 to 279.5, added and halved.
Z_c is -0.01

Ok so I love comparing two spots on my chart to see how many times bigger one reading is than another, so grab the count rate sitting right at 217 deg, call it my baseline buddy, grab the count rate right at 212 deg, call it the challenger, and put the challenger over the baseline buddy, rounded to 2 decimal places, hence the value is 0.99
